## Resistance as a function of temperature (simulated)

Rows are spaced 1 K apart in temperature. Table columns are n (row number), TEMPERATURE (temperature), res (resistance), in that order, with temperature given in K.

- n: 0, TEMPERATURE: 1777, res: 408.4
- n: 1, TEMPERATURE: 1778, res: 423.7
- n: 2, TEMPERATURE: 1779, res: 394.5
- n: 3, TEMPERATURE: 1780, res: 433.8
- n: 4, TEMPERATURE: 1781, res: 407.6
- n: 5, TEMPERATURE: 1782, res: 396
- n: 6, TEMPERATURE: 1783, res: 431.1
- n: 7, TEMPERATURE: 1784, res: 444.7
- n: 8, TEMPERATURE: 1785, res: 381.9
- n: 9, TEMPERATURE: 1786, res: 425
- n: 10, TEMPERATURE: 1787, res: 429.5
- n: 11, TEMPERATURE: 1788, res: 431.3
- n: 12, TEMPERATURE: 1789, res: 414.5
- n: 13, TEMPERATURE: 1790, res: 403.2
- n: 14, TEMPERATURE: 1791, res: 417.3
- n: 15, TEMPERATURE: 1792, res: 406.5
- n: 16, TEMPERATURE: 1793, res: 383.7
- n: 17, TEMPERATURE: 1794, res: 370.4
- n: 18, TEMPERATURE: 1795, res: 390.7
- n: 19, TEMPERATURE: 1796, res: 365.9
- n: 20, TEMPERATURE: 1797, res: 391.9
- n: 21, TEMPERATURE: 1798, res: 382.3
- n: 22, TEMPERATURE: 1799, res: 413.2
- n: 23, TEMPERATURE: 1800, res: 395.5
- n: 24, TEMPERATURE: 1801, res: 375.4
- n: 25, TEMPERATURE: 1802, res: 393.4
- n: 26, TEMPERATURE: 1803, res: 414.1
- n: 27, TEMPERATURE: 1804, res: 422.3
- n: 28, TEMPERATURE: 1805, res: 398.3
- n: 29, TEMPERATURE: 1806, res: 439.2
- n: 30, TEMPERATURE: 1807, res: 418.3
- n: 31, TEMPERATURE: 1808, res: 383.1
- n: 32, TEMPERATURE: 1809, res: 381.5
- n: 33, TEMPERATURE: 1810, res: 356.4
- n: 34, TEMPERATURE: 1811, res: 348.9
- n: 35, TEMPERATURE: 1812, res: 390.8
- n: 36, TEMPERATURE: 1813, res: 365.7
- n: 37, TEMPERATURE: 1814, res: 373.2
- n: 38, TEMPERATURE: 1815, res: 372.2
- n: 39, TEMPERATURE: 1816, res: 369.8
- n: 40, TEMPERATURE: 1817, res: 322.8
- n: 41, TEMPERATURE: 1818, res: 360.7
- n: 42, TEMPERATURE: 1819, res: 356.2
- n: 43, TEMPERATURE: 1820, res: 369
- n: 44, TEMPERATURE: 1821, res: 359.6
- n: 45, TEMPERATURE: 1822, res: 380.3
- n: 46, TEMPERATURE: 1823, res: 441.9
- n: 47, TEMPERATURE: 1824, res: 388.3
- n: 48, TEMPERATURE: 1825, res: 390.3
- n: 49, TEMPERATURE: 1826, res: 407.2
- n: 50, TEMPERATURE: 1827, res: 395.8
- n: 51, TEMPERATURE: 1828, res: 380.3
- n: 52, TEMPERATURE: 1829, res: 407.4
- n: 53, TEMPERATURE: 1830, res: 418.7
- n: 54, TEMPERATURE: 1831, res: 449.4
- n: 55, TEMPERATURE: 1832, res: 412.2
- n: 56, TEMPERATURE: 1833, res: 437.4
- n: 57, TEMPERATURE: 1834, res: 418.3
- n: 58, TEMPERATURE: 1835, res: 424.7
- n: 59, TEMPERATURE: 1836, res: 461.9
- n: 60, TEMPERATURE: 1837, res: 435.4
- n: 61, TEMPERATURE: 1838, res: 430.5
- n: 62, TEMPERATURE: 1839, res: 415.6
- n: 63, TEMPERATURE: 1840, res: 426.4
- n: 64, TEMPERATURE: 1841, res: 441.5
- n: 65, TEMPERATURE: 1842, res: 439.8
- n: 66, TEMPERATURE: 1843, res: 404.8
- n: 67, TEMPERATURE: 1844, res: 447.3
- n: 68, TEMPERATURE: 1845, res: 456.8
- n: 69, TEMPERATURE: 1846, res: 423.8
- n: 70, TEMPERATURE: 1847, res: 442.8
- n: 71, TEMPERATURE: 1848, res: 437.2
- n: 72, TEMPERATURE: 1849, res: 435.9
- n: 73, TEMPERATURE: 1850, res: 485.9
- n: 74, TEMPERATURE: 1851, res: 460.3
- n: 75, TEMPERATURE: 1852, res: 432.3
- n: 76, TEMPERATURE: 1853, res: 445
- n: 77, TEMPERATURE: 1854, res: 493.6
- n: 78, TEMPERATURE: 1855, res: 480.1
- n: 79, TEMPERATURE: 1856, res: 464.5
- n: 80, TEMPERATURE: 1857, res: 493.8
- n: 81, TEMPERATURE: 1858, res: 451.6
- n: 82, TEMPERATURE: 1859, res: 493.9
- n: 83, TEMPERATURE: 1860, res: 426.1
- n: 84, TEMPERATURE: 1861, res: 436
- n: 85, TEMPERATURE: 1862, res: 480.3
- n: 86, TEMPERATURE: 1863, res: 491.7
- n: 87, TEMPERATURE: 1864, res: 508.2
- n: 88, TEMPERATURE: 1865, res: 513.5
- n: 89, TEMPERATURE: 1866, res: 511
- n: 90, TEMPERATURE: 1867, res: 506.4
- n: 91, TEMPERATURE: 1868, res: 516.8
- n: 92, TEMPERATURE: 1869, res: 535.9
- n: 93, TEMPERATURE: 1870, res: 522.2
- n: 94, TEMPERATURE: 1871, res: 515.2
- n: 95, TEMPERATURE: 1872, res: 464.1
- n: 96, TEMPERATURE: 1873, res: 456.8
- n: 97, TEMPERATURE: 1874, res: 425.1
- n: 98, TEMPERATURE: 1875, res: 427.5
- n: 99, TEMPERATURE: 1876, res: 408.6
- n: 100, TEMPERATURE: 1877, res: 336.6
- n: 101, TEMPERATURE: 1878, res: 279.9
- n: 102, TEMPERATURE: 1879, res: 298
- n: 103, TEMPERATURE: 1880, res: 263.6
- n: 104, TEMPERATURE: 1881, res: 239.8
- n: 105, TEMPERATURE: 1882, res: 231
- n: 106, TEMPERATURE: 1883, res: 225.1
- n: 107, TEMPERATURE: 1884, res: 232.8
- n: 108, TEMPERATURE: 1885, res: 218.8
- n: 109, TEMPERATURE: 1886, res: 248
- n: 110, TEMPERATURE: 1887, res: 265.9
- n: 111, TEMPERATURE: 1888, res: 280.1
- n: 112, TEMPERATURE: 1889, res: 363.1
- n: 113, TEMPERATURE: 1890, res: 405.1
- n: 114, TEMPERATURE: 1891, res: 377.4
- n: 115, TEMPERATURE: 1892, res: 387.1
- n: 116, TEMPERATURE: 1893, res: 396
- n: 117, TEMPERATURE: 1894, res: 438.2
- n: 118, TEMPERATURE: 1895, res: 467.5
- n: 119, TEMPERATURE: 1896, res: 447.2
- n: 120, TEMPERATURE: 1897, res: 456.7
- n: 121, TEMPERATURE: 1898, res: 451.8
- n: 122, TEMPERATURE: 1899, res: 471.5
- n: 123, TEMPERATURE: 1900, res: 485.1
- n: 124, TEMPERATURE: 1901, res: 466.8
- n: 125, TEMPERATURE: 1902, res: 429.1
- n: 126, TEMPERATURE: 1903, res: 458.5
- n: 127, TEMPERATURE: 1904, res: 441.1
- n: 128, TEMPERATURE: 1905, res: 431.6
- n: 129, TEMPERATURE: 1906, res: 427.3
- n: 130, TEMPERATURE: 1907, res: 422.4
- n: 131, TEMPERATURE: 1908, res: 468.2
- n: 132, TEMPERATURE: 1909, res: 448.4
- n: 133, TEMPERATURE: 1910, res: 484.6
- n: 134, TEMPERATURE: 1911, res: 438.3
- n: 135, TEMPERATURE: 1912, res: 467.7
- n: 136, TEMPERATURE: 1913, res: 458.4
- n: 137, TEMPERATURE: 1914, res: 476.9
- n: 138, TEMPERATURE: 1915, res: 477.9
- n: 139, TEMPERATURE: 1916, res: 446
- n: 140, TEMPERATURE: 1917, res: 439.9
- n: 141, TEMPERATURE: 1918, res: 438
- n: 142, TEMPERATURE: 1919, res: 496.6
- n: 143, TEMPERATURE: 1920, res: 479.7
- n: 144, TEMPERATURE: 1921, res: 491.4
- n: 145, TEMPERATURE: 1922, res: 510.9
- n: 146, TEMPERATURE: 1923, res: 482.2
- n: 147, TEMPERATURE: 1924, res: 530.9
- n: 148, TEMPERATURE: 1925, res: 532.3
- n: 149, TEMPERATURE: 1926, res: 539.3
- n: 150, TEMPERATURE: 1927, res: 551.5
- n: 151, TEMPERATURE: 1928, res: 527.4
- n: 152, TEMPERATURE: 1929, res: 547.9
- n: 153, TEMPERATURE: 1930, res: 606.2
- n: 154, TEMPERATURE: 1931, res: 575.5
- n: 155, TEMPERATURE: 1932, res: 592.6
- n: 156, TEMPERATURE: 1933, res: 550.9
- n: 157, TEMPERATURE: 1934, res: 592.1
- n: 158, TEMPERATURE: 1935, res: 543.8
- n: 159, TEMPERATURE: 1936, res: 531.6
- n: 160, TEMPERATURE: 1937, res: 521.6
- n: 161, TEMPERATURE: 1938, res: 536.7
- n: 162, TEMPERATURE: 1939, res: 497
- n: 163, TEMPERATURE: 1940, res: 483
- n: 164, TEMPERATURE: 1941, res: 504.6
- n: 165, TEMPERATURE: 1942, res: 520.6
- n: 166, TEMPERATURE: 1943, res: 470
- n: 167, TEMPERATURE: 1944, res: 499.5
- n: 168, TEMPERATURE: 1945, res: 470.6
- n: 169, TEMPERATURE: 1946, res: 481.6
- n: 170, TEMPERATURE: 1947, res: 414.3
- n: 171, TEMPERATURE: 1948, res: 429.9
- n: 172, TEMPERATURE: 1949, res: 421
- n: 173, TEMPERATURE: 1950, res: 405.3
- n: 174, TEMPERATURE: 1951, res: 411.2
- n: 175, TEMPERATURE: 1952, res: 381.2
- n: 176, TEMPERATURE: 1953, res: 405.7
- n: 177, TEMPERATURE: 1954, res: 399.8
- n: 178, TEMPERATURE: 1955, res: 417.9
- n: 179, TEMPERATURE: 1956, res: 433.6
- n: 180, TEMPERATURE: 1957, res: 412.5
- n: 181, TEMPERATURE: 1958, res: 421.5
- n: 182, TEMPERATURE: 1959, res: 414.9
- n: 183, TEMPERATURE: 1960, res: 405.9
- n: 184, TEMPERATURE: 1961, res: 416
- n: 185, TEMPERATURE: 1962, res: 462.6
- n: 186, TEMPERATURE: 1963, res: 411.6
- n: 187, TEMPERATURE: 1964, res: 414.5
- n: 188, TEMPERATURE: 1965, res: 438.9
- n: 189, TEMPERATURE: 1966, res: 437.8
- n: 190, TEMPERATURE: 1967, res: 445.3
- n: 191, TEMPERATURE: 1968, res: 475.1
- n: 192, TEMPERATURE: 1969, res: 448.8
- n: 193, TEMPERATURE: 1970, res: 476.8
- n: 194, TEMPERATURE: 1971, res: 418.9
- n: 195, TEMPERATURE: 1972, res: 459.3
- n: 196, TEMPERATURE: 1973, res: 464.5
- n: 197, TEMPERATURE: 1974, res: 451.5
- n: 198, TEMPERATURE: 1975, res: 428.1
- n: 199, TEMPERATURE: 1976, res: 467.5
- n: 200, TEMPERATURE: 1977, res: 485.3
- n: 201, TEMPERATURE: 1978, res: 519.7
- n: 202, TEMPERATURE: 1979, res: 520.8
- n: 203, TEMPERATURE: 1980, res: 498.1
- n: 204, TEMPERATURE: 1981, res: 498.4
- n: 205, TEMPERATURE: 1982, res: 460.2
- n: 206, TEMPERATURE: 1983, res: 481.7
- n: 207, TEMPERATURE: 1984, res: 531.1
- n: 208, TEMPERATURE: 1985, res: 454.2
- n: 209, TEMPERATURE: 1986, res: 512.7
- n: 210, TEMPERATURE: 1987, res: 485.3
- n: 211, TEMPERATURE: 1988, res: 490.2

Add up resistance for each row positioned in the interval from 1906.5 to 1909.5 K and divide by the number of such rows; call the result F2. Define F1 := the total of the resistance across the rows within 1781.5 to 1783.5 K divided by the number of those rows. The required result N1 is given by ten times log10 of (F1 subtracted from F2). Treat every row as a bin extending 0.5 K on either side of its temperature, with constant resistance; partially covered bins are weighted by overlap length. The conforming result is 15.2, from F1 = 414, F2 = 446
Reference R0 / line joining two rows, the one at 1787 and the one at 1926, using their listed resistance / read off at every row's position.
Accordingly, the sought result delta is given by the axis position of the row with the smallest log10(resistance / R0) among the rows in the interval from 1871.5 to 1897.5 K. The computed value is 1885 K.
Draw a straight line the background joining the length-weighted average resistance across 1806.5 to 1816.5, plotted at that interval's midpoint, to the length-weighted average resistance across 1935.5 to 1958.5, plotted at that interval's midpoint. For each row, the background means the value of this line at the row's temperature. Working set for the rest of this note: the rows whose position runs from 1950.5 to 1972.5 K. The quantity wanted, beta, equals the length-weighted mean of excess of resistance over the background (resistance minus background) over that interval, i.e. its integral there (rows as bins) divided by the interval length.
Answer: -36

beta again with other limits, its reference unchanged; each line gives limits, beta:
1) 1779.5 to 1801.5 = 40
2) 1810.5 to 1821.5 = -16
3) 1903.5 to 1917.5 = 18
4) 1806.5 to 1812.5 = 5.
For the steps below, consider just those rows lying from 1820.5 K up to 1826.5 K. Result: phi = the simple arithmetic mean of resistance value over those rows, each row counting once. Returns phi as 395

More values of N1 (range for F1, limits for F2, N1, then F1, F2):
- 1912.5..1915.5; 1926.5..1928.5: 18.3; 471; 539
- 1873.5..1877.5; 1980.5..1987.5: 19.5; 399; 489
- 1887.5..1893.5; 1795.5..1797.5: 10.3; 368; 379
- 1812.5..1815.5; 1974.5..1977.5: 19.5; 370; 460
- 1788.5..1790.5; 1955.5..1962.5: 11.8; 409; 424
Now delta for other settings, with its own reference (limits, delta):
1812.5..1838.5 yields 1817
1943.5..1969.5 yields 1952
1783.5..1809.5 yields 1796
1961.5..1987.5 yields 1963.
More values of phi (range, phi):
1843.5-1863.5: 459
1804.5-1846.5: 402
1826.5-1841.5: 424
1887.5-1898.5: 406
